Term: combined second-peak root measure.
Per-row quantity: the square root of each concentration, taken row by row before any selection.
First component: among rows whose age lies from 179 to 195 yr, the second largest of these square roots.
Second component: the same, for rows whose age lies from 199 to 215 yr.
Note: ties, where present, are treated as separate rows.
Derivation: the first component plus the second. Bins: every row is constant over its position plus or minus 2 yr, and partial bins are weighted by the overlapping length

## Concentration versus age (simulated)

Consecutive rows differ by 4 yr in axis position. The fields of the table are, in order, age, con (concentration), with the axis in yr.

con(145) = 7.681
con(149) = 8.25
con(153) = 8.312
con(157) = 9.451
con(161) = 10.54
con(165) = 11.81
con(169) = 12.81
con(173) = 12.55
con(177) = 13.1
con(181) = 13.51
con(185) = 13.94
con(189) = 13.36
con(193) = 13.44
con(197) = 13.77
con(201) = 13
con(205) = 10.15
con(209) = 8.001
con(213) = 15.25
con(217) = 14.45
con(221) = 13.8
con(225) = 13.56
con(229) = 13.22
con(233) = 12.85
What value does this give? 7.28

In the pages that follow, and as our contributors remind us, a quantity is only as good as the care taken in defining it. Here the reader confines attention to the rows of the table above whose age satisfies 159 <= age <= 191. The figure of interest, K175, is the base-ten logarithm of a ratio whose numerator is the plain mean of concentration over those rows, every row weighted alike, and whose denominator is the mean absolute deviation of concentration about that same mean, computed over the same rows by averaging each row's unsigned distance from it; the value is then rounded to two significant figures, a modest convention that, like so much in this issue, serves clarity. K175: 1.2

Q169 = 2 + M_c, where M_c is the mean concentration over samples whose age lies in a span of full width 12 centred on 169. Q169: 14.4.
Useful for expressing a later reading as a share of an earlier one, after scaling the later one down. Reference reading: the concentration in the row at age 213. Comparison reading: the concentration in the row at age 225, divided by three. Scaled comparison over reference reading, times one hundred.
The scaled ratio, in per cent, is 30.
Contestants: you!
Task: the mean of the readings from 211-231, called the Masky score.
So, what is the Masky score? 14.1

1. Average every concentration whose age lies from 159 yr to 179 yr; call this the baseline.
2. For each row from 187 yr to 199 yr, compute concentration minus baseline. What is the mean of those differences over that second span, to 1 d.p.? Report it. 1.4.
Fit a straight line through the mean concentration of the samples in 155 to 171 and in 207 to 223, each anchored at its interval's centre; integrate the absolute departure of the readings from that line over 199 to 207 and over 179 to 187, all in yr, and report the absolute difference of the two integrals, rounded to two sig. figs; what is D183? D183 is 3.3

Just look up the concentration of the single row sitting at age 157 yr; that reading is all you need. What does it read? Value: 9.451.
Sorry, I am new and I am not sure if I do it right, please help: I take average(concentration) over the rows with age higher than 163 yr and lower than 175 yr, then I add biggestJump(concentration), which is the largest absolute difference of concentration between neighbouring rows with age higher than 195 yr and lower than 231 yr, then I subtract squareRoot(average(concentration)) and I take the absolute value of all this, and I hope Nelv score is 16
